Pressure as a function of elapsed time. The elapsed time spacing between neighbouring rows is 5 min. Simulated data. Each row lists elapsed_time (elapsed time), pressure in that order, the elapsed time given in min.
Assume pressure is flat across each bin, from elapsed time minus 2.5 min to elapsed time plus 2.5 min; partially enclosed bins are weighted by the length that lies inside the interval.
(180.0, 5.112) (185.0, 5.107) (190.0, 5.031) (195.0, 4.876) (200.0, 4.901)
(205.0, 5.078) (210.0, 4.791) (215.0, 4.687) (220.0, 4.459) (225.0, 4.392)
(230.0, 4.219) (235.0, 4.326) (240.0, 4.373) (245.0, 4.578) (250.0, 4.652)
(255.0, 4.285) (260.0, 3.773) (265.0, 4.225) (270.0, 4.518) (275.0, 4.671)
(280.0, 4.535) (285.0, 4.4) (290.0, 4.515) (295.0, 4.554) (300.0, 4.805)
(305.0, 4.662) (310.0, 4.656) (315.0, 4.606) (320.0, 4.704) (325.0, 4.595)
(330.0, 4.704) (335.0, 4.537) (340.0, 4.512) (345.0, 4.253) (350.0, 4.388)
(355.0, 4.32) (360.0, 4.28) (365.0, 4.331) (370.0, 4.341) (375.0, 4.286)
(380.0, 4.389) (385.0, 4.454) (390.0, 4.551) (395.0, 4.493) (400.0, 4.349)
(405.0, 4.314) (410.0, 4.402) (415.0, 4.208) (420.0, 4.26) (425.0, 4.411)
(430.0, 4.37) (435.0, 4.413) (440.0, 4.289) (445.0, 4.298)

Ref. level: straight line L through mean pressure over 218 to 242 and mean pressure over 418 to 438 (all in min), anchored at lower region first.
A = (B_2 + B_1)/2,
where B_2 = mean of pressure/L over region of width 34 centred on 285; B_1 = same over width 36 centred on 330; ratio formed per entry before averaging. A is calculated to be 1.05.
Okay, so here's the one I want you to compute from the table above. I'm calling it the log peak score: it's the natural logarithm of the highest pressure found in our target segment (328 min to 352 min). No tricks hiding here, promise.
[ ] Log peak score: 1.55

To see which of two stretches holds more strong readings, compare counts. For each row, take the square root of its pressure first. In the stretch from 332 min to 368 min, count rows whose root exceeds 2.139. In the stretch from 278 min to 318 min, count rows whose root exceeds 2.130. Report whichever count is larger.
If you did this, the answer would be 5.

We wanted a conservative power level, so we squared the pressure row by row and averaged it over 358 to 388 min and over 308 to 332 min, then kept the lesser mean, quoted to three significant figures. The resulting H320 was 18.9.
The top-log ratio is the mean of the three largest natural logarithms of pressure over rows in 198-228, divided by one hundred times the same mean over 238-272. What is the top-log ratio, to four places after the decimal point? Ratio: 0.0105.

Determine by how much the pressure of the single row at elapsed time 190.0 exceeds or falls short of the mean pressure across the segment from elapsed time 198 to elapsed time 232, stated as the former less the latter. 0.38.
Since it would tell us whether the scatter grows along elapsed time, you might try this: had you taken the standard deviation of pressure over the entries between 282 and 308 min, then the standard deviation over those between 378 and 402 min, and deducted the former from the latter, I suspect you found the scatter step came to -0.07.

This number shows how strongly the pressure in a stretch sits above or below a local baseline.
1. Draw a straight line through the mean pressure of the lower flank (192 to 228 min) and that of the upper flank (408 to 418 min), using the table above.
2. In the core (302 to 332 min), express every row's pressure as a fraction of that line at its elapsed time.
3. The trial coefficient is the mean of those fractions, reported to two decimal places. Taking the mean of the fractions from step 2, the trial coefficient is 1.03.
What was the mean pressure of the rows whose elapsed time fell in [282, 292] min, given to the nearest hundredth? 4.46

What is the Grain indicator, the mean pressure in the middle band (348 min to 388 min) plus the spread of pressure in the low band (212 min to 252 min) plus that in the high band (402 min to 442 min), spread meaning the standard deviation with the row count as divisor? 4.58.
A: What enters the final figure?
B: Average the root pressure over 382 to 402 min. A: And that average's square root 1.453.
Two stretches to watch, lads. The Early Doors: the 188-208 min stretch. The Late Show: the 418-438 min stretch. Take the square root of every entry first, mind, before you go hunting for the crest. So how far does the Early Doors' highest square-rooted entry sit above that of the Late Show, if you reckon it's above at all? 0.15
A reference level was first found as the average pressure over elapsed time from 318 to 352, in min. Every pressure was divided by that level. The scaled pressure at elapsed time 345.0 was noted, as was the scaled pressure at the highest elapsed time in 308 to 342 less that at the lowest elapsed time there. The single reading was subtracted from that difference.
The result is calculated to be -0.97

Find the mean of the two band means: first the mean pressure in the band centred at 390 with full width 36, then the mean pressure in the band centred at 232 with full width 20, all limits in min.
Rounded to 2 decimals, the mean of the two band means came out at 4.37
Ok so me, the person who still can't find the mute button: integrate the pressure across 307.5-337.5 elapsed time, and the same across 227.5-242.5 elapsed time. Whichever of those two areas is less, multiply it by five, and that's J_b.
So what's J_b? 323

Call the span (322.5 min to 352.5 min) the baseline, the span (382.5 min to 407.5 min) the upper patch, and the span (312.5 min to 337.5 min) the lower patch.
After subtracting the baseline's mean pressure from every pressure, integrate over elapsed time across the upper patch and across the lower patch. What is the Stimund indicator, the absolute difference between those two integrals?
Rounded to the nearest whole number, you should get 5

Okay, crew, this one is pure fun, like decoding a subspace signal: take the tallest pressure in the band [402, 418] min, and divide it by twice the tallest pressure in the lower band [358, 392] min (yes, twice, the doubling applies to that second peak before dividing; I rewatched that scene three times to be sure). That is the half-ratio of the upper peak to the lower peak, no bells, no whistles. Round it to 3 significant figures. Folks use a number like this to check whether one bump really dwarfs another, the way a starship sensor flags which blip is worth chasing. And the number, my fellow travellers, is 0.484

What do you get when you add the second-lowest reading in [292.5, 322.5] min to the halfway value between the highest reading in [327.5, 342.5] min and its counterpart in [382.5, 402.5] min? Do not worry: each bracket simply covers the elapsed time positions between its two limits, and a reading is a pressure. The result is 9.23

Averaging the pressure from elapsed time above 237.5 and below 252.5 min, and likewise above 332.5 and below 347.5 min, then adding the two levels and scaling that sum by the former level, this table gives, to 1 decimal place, 40.7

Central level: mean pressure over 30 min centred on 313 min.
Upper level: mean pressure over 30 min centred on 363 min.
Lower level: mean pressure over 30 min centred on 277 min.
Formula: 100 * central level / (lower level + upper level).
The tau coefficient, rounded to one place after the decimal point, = 53.1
